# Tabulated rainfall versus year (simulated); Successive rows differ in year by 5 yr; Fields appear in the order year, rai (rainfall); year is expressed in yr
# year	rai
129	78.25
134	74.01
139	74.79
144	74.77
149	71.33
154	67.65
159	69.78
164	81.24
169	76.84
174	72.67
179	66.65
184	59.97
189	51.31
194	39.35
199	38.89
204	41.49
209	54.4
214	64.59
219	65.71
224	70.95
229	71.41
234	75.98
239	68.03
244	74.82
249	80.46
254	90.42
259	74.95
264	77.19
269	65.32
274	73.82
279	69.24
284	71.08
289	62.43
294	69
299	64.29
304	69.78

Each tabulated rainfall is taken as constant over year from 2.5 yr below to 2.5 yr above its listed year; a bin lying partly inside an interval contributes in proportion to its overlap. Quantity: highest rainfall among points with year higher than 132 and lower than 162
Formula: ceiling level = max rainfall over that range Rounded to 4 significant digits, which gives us 74.79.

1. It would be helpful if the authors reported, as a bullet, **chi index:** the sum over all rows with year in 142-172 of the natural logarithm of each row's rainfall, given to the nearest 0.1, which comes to 25.8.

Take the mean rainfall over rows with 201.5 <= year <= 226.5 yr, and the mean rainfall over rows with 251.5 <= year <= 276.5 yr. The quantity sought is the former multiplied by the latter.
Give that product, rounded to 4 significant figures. 4537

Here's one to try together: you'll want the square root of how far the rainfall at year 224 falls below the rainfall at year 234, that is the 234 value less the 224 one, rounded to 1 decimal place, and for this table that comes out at 2.2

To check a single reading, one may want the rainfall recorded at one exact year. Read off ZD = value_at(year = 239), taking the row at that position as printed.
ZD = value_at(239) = 68.03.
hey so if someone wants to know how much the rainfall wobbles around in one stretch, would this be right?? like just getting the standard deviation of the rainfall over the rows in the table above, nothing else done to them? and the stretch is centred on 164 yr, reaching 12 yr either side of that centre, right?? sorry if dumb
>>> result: 5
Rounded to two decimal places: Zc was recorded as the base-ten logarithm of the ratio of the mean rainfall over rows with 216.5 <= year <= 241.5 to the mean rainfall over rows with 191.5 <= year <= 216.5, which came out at 0.17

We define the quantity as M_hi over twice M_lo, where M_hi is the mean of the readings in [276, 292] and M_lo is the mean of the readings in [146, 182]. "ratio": 0.47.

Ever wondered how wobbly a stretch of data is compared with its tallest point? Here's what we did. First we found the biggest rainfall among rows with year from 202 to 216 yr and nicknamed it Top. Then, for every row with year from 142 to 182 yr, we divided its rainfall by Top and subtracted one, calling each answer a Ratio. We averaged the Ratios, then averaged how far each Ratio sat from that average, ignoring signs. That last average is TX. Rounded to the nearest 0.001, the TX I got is 0.058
